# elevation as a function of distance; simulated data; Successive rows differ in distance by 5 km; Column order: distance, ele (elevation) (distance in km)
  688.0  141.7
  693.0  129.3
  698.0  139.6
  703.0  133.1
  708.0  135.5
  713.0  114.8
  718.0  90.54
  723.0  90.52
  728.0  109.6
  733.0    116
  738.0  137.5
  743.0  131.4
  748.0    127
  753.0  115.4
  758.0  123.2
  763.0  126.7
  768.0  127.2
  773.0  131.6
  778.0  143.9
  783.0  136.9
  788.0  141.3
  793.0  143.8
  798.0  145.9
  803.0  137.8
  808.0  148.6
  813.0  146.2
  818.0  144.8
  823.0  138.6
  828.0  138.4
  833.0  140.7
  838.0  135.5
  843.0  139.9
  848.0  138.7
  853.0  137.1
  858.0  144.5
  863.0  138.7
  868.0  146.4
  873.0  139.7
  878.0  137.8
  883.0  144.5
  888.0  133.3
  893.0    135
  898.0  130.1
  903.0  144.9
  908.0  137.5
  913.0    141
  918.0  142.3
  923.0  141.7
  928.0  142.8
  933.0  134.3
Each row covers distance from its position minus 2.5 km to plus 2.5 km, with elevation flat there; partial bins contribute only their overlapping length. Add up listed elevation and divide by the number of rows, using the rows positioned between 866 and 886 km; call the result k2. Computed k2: 142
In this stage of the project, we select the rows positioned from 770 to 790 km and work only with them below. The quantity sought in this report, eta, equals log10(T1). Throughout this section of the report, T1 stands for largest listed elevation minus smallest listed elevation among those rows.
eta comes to 1.09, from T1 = 12.3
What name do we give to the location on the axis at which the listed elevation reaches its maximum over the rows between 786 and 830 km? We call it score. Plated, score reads 808.0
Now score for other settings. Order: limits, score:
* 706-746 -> 738.0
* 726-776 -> 738.0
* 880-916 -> 903.0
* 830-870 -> 868.0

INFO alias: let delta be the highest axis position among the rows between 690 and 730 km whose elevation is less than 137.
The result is 728.0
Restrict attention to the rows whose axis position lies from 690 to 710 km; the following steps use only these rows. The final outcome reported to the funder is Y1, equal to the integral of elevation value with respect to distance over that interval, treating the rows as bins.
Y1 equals 2691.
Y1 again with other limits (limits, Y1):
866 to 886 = 2835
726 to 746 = 2481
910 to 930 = 2836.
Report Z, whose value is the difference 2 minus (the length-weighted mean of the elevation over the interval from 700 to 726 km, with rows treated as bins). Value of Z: -111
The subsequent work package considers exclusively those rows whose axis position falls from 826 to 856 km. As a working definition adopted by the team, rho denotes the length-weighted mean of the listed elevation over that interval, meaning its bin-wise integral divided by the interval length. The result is 138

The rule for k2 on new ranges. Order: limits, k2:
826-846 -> 139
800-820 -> 144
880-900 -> 136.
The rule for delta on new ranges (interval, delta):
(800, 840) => 838.0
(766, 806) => 783.0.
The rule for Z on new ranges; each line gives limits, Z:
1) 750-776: -123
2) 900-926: -139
